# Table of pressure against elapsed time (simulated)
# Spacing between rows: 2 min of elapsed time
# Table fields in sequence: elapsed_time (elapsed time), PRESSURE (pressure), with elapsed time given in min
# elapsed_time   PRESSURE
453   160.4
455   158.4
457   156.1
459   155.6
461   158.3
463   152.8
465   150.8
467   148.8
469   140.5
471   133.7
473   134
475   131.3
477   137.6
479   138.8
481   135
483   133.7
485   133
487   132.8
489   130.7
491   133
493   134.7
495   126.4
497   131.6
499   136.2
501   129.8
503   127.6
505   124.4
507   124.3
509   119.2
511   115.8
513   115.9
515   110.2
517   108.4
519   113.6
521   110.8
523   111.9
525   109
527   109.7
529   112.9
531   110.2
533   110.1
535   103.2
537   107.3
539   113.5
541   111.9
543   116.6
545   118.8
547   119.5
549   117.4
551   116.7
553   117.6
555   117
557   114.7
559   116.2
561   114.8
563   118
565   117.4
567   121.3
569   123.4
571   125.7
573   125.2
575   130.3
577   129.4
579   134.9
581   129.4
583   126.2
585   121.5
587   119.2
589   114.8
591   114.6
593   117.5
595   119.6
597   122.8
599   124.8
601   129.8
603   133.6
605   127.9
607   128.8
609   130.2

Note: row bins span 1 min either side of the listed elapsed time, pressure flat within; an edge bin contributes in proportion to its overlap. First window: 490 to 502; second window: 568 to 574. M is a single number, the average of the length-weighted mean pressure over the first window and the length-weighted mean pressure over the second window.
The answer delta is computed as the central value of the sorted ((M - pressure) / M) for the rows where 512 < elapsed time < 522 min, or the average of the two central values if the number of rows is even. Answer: 0.14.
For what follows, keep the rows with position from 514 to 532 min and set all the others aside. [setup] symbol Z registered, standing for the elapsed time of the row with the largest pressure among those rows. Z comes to 519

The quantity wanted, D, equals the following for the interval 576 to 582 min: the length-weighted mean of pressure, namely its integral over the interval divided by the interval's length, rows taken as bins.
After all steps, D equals 131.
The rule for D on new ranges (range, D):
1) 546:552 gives 118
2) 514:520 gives 111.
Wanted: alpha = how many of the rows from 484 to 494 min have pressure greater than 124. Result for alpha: 5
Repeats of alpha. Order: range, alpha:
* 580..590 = 2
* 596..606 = 4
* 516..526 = 0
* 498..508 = 5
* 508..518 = 0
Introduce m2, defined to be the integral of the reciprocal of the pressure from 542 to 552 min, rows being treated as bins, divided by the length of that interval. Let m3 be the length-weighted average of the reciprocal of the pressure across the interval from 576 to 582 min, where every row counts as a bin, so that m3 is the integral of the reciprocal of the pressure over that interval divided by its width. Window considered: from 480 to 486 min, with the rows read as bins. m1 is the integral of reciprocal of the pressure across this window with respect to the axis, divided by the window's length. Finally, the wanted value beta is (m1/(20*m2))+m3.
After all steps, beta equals 0.052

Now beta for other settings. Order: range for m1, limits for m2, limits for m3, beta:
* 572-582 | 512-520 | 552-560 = 0.052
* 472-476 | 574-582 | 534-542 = 0.059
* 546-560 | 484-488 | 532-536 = 0.066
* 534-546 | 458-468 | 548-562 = 0.077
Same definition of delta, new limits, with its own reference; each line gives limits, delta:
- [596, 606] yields 0.00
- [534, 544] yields 0.13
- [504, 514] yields 0.07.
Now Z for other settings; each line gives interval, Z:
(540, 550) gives 547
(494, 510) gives 499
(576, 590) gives 579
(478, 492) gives 479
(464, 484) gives 465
